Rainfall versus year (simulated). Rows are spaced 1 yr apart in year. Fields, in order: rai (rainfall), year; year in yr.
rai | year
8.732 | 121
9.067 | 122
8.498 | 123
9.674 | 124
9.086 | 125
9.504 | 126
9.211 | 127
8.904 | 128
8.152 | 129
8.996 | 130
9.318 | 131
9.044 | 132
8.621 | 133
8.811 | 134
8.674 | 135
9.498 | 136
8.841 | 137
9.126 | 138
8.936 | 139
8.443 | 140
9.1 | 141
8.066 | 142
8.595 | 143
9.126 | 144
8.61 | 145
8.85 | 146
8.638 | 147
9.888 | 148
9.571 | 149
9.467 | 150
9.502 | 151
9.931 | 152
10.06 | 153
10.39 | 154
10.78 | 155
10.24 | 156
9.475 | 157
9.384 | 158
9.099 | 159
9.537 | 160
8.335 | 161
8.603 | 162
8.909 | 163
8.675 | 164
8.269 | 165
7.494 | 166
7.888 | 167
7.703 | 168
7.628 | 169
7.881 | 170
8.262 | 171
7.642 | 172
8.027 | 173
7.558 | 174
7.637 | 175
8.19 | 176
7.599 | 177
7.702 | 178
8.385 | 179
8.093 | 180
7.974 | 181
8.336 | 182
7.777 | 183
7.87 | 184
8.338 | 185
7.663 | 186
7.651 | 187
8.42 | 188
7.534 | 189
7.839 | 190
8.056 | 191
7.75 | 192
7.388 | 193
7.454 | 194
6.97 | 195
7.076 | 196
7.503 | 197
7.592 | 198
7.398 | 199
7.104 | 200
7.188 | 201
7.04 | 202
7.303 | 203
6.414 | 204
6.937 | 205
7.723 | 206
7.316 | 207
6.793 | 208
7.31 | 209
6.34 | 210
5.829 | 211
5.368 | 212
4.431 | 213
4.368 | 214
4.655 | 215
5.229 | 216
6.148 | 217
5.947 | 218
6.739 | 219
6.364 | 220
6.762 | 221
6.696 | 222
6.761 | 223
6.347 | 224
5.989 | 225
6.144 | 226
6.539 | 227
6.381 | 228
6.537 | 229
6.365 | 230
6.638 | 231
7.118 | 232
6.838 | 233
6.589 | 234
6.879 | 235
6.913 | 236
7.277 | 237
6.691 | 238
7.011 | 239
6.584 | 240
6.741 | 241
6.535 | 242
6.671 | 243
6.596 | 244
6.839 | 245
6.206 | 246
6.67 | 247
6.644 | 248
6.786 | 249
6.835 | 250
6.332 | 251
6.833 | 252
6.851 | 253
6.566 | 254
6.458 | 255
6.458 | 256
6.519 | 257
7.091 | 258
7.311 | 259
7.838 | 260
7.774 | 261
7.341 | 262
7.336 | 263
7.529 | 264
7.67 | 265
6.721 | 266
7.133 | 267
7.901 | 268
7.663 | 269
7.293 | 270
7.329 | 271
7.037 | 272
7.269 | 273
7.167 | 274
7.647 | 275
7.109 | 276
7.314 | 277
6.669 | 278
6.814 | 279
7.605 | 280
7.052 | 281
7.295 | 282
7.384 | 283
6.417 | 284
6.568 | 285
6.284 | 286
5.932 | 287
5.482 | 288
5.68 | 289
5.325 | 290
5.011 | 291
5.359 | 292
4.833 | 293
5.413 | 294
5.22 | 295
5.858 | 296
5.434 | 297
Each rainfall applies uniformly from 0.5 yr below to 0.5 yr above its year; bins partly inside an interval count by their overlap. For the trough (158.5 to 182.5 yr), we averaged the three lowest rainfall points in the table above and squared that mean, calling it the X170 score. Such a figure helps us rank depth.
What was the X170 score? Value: 57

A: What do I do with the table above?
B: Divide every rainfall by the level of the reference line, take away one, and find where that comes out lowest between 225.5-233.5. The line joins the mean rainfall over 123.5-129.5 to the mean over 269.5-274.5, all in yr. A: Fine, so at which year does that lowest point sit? 226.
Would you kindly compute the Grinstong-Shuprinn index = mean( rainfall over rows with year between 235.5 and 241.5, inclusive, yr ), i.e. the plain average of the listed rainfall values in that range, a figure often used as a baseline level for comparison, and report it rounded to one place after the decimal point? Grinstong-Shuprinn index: 6.9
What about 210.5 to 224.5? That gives 5.8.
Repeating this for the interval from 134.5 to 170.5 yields 9.0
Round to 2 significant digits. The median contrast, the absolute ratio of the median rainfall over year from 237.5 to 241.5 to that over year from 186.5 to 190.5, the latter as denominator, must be 0.87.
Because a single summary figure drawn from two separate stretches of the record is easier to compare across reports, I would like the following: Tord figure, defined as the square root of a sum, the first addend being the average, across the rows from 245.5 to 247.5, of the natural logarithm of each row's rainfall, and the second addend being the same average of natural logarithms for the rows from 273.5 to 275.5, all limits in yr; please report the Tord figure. 1.97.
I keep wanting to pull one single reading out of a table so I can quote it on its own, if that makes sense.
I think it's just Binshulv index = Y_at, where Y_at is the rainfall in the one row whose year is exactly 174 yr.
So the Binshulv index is 7.558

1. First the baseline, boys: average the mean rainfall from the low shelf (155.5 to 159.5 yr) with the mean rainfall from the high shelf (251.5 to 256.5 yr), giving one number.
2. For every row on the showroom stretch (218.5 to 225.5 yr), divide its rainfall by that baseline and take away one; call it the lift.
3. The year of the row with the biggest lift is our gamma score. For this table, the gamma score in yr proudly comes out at 221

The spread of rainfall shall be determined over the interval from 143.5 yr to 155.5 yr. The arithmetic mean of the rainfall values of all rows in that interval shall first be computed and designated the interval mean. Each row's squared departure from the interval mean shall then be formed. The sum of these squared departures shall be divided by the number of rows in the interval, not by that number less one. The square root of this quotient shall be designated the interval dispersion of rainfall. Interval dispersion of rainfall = 0.7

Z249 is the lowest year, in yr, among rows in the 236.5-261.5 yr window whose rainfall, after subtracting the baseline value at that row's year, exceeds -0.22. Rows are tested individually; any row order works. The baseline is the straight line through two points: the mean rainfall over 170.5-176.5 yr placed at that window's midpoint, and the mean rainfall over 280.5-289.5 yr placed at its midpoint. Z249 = 237 yr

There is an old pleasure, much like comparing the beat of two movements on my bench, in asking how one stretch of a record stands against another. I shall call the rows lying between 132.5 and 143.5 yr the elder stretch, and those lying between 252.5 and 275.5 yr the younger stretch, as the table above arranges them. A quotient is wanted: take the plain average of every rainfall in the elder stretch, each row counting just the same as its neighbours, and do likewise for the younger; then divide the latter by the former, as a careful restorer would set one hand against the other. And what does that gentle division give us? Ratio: 0.82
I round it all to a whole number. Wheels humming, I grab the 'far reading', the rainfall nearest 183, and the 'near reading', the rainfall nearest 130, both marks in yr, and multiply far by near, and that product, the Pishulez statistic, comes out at 70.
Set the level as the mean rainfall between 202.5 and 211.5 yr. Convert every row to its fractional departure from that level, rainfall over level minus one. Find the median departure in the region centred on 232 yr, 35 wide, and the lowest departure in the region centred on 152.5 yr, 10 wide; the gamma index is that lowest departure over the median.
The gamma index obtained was -10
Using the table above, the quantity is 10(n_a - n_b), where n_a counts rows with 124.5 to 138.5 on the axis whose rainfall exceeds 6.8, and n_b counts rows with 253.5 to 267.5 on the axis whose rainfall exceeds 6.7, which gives 40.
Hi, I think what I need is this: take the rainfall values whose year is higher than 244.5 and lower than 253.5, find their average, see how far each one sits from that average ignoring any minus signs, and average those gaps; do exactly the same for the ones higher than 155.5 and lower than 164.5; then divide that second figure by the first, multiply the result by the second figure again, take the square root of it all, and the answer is 1.1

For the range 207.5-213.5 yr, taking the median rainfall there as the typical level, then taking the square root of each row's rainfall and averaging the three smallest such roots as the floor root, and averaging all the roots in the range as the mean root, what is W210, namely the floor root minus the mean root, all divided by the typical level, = -0.027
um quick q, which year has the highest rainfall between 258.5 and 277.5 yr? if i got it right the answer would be 268 yr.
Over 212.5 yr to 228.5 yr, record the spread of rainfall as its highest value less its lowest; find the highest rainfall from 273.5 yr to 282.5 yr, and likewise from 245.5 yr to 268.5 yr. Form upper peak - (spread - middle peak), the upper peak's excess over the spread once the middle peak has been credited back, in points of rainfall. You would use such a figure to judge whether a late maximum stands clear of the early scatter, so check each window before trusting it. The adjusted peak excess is 13.2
